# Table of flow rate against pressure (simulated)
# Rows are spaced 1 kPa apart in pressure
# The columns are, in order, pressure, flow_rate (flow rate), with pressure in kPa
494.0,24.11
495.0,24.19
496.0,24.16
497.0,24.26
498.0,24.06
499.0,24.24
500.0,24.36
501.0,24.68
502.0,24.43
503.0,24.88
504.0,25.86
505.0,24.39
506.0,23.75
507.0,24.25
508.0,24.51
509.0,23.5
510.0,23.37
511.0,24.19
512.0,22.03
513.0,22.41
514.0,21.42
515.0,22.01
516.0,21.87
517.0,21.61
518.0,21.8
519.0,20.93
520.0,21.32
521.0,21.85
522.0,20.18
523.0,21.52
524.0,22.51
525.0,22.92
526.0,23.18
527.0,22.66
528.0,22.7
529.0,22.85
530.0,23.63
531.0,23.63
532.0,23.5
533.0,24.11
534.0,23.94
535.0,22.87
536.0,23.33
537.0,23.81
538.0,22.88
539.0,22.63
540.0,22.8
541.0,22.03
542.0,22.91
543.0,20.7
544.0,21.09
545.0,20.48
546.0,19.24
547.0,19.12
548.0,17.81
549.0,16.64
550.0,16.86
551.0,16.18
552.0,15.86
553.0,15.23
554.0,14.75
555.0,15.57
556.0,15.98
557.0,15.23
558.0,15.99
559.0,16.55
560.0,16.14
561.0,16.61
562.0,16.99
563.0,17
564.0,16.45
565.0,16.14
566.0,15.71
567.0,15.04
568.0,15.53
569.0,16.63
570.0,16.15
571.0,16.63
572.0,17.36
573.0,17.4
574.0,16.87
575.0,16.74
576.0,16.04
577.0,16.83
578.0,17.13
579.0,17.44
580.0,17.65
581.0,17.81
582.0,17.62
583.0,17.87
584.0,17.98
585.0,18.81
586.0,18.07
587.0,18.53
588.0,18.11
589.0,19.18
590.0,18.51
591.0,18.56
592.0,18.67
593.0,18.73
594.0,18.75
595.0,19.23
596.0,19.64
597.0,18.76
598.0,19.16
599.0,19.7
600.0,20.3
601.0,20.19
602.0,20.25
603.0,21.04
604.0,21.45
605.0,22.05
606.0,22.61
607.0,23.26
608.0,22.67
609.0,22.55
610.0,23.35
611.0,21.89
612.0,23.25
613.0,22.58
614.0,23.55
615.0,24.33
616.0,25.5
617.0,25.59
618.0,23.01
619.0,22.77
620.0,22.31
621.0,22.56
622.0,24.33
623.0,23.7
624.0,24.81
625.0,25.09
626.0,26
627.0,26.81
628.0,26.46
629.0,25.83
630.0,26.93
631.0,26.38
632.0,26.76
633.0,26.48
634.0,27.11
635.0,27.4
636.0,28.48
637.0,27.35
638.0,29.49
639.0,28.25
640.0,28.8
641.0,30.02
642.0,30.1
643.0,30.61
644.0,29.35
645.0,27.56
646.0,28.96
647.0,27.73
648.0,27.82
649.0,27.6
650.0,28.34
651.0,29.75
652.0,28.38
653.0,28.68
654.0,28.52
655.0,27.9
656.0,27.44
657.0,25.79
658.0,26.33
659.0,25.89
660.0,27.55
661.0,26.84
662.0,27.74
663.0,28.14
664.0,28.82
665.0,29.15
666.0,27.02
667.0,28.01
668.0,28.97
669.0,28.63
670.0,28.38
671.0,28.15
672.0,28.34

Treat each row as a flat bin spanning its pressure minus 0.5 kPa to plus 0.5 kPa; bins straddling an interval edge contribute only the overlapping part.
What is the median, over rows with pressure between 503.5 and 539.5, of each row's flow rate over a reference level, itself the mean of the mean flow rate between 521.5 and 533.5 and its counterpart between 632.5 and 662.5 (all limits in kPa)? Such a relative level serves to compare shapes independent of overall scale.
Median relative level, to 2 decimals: 0.90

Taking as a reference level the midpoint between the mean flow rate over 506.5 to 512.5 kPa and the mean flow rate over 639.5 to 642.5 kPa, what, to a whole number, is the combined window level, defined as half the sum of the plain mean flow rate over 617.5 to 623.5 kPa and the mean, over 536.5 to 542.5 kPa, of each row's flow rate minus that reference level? 10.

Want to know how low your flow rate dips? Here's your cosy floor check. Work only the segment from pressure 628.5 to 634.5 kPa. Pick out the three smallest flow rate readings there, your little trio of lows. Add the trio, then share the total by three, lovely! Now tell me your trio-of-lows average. 26.2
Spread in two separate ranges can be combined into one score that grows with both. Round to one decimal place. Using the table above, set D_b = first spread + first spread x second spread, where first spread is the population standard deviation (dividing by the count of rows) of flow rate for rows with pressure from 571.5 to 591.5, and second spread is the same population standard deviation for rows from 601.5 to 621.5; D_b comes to 1.7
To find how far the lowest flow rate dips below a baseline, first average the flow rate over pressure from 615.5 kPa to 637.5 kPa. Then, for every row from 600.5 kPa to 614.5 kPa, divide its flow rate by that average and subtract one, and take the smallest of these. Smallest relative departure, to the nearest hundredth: -0.21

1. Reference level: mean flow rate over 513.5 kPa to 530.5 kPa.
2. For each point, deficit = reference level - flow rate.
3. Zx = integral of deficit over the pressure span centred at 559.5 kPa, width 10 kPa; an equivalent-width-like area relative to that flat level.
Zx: 58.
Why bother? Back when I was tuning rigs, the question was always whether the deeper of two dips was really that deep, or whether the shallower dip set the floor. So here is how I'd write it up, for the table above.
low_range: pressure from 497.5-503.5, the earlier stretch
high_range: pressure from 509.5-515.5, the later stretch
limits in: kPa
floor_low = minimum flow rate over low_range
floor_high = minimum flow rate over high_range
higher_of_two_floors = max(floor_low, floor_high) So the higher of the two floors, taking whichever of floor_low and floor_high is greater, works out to 24.1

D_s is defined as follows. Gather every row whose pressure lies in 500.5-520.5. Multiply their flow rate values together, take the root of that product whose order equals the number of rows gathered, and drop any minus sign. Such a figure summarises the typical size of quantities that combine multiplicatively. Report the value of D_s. 23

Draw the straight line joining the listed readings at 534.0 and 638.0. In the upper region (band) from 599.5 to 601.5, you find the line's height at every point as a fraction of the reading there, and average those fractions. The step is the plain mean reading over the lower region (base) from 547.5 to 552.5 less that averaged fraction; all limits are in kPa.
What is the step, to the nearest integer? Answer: 15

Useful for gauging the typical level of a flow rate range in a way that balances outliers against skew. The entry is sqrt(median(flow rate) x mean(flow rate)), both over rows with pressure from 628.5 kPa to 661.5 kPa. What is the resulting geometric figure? 27.8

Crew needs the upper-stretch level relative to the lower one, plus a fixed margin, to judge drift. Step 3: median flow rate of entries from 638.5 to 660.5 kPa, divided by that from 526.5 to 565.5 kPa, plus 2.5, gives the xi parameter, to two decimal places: 3.97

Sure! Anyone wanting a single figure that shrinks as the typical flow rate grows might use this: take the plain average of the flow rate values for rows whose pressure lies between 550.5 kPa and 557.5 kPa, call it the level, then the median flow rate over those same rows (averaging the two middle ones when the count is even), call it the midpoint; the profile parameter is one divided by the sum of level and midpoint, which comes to 0.0321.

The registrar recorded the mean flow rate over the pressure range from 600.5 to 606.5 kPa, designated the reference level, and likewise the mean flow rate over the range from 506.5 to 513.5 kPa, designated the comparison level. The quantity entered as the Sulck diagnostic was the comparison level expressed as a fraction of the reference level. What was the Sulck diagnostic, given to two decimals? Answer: 1.10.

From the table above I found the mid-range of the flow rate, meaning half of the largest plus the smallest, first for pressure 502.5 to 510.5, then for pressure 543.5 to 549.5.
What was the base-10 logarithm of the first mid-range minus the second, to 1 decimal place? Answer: 0.8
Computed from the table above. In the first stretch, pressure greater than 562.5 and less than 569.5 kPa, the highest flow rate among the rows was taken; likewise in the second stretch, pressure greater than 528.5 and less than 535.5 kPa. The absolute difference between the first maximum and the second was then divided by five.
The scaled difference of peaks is 1.42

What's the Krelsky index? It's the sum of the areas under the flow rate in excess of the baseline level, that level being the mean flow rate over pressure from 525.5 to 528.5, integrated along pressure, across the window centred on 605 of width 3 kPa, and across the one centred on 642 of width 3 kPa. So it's 20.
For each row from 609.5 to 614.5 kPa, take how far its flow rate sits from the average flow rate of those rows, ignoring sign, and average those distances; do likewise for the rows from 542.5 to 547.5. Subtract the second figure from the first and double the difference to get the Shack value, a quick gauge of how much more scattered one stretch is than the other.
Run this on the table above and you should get -0.41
